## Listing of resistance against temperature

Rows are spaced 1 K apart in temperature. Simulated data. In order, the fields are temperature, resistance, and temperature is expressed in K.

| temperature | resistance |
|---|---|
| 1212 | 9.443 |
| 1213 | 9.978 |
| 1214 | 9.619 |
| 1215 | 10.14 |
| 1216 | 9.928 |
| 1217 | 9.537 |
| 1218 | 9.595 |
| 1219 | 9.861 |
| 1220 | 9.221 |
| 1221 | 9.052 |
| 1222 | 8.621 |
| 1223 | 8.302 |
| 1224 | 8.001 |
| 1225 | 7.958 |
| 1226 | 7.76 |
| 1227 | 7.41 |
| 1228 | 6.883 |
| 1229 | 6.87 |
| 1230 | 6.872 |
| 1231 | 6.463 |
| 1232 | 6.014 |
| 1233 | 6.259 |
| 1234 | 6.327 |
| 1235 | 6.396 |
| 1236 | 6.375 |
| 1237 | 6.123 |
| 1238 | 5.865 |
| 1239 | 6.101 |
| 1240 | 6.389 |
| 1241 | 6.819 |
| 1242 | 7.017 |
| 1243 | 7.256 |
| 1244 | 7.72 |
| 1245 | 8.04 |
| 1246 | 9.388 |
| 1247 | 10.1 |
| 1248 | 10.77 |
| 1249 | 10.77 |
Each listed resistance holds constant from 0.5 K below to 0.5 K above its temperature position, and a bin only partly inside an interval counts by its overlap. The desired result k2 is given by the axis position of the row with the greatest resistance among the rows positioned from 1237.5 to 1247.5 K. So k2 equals 1247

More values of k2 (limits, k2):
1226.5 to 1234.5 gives 1227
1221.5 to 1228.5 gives 1222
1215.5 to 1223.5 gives 1216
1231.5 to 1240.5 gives 1235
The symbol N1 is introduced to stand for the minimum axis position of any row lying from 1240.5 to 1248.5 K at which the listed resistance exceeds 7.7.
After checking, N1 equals 1244 K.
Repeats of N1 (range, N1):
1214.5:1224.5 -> 1215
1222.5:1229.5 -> 1223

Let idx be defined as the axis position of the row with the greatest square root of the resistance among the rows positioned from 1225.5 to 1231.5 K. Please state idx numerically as 1226 K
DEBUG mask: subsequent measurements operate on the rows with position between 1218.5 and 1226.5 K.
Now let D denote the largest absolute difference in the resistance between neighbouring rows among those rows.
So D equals 0.64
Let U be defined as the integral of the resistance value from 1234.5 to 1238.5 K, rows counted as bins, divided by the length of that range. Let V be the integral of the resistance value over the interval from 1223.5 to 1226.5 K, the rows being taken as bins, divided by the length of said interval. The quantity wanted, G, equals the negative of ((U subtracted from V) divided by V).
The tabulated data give -0.22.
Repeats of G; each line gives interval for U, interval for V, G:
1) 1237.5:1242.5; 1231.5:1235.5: 0.03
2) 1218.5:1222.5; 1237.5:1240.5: 0.50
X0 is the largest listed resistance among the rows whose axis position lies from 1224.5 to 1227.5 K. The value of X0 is 7.958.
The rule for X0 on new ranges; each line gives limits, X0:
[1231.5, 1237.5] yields 6.396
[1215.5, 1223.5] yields 9.928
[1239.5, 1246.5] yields 9.388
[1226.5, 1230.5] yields 7.41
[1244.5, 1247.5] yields 10.1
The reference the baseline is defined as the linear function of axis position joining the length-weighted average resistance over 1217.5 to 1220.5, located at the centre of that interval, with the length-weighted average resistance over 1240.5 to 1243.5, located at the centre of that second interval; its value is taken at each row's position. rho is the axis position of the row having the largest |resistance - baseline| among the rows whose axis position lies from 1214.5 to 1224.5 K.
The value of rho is 1224 K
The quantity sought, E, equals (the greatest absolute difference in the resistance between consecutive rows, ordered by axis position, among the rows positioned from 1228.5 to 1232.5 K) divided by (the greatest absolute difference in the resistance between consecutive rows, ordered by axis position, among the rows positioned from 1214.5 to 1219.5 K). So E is 1.15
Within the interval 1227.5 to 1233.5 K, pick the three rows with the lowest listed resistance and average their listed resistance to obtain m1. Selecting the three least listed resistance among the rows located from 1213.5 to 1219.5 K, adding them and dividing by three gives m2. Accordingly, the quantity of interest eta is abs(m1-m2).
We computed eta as 3.3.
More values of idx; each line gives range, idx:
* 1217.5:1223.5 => 1219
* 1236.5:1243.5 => 1243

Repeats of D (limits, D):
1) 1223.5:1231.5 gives 0.53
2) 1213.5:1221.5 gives 0.64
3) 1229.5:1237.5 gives 0.45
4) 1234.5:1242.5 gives 0.43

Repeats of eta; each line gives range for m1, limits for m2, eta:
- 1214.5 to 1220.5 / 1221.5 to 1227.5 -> 1.7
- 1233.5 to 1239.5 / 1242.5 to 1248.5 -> 1.6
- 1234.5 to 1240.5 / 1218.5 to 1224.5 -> 2.3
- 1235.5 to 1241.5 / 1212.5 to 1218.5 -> 3.6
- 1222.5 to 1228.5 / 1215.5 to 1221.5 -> 1.9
